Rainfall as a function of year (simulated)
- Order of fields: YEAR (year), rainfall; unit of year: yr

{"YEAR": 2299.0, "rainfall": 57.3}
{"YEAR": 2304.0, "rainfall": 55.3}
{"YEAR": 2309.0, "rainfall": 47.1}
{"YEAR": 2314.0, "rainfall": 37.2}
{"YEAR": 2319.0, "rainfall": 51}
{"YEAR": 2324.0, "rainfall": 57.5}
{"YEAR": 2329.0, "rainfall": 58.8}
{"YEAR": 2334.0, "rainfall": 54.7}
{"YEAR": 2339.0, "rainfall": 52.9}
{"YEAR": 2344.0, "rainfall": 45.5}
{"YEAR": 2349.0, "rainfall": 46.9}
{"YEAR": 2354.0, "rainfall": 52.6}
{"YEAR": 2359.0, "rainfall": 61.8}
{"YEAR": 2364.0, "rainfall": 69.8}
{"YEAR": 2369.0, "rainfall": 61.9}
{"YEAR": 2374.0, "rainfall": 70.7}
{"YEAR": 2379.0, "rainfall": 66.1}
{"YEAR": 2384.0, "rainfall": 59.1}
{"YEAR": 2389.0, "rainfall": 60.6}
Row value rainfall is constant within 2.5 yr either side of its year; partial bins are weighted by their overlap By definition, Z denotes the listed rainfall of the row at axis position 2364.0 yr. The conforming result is 69.8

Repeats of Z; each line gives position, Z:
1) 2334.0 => 54.7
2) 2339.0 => 52.9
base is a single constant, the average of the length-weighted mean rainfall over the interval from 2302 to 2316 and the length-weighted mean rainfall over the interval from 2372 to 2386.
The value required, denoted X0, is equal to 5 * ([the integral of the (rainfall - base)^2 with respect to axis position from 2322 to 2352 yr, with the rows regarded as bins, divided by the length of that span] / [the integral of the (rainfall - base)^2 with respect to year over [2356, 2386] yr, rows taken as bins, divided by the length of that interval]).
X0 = 2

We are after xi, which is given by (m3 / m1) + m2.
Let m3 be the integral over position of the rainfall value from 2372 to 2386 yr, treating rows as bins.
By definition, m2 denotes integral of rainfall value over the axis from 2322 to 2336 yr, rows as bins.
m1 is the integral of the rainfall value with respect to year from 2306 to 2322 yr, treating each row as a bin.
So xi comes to 800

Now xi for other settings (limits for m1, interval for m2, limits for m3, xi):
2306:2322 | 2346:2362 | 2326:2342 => 865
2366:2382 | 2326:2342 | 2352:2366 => 884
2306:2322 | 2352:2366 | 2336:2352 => 861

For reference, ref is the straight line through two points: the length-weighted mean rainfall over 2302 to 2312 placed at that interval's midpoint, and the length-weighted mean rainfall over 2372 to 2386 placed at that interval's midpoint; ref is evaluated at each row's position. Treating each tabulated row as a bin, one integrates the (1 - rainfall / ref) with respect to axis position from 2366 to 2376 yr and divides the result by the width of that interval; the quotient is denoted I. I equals -0.04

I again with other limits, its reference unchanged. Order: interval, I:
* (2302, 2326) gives 0.05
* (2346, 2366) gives 0.06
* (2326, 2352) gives 0.09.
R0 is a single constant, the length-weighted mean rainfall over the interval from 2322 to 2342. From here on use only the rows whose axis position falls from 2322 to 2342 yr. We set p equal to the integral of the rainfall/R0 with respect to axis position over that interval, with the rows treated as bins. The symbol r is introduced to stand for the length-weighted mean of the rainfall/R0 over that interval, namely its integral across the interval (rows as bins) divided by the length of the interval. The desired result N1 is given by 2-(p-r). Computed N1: -17.0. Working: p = 20.0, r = 1.00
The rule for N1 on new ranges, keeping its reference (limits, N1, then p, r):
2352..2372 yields -19.2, 22.3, 1.11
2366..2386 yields -20.1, 23.2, 1.16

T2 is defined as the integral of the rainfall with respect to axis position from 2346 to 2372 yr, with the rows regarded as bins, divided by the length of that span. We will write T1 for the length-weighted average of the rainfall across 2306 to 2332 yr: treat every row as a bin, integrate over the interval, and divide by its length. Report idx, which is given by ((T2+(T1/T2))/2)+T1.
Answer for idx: 80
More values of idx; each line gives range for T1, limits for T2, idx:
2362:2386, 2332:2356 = 91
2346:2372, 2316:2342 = 86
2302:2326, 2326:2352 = 76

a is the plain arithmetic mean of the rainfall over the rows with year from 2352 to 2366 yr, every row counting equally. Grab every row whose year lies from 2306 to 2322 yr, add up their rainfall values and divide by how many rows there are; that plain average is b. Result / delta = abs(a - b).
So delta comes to 16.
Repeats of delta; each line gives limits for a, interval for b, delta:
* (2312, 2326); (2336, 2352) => 0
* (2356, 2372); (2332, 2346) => 13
